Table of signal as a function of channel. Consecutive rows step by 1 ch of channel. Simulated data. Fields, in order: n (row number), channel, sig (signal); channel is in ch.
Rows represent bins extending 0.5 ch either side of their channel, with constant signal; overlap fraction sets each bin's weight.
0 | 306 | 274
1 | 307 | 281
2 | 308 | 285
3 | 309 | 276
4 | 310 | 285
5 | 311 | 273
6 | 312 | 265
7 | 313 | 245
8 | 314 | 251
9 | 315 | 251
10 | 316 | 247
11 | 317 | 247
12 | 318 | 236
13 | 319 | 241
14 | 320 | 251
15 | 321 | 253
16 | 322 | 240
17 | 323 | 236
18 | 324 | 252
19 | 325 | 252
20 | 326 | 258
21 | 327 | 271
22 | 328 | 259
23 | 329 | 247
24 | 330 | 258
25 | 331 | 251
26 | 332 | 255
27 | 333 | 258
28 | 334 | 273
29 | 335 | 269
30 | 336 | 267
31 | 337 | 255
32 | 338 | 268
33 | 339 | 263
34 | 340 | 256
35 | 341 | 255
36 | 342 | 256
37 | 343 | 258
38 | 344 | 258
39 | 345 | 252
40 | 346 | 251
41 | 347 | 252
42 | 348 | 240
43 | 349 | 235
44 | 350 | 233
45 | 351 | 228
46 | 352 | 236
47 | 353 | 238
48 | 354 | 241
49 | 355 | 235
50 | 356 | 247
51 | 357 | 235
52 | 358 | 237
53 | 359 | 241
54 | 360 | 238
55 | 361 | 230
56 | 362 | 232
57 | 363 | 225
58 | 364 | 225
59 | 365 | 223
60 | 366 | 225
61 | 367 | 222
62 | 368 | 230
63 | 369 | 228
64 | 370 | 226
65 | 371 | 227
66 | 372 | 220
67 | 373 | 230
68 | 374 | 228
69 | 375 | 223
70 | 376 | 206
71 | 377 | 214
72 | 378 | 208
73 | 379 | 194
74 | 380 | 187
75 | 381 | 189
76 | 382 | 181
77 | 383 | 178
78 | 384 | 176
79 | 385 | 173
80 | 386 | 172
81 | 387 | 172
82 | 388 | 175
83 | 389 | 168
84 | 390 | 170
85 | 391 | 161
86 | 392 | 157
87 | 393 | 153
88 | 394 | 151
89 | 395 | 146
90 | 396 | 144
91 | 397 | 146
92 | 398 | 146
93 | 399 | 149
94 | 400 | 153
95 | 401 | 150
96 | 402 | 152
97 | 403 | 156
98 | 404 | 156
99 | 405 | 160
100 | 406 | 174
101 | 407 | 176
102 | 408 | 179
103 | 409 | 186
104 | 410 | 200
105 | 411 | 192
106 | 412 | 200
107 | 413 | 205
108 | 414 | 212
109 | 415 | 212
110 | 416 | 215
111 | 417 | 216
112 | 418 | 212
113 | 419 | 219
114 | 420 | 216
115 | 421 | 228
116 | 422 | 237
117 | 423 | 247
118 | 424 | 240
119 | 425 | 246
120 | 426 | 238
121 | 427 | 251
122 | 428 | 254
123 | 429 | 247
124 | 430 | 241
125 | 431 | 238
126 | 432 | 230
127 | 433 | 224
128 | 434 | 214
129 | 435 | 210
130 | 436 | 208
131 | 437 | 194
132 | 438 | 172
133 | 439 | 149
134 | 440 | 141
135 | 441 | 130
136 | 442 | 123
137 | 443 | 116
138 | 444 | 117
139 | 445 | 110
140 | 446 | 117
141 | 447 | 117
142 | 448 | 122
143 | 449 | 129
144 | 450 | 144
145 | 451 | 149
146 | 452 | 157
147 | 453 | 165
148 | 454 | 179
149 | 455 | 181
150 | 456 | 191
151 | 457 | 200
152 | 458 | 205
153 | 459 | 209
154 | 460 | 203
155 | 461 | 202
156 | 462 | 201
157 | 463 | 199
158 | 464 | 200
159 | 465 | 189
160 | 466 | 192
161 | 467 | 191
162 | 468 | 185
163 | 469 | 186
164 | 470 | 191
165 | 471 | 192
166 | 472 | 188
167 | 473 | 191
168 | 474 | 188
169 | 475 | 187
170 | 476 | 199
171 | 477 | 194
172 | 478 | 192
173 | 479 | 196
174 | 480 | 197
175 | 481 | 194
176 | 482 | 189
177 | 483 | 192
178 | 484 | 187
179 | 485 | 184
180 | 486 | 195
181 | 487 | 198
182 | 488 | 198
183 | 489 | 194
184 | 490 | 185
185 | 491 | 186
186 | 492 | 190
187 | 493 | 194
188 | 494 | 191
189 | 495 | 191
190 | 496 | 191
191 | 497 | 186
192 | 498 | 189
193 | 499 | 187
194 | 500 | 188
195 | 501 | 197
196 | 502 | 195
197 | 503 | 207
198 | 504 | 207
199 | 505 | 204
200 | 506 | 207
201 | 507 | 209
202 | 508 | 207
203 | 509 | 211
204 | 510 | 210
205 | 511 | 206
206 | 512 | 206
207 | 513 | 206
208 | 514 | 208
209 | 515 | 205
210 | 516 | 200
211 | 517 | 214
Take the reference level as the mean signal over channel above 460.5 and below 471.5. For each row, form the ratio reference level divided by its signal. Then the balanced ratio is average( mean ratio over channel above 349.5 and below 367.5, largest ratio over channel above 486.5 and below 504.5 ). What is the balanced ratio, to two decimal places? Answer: 0.94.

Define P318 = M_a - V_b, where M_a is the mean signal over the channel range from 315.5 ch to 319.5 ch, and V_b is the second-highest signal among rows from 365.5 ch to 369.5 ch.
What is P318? 15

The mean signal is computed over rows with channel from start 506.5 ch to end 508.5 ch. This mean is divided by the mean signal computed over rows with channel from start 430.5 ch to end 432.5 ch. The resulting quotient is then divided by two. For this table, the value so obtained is 0.44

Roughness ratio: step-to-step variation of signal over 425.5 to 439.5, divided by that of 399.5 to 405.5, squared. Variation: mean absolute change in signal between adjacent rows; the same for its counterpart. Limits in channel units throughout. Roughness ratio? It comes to 12.8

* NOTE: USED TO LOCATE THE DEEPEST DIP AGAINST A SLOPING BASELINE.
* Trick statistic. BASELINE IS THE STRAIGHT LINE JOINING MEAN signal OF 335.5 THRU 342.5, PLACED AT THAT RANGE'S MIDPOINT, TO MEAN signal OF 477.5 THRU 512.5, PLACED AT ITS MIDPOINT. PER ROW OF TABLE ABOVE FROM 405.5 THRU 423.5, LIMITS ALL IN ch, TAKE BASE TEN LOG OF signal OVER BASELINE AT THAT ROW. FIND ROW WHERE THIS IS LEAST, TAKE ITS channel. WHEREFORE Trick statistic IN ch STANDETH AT 406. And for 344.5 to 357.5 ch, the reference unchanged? 351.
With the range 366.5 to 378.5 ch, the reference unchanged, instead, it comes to 376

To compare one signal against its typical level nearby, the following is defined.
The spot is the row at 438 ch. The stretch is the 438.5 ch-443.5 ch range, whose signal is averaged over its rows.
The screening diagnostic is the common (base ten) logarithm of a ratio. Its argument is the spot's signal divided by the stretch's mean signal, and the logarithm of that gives 0.12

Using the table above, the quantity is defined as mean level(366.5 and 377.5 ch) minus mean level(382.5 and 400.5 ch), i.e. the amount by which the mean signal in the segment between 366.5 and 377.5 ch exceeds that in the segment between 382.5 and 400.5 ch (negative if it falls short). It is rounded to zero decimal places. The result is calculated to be 63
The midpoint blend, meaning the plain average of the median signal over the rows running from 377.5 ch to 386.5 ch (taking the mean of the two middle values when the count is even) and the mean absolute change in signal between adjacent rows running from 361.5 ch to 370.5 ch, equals 92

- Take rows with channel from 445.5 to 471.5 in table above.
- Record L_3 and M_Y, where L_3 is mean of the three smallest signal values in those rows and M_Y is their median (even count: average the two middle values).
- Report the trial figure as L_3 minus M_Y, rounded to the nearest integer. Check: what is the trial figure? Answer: -71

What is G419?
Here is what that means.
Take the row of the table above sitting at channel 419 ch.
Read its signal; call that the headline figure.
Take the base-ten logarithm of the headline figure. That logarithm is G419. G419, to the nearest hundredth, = 2.34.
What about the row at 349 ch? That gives 2.37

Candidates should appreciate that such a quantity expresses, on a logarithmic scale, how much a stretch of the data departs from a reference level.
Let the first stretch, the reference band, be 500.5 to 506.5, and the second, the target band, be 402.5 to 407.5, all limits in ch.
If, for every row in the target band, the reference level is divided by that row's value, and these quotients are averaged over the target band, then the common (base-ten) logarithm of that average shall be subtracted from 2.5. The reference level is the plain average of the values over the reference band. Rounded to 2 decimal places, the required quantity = 2.41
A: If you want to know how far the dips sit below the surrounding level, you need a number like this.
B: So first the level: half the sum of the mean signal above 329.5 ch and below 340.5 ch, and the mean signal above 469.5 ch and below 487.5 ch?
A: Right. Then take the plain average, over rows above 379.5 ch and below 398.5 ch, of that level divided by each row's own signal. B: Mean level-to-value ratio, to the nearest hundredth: 1.38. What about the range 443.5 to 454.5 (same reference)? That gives 1.70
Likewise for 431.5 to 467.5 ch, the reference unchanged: 1.39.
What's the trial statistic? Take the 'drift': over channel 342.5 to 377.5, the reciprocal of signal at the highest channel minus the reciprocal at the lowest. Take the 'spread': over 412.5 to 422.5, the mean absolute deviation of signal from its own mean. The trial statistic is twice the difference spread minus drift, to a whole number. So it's 13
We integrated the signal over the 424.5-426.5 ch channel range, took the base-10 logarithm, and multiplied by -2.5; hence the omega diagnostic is -6.71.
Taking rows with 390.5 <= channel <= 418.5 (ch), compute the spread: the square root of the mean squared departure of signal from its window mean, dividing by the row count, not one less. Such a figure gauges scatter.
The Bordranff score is 26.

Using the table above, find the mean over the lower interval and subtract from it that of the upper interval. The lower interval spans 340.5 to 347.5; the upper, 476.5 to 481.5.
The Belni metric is 60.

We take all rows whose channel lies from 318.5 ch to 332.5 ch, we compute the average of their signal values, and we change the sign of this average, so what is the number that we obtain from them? -252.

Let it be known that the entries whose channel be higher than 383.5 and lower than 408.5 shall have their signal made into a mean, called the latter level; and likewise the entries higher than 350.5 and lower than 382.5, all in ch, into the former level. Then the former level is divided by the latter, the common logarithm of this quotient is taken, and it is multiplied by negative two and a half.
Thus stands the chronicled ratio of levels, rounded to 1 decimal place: -0.4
